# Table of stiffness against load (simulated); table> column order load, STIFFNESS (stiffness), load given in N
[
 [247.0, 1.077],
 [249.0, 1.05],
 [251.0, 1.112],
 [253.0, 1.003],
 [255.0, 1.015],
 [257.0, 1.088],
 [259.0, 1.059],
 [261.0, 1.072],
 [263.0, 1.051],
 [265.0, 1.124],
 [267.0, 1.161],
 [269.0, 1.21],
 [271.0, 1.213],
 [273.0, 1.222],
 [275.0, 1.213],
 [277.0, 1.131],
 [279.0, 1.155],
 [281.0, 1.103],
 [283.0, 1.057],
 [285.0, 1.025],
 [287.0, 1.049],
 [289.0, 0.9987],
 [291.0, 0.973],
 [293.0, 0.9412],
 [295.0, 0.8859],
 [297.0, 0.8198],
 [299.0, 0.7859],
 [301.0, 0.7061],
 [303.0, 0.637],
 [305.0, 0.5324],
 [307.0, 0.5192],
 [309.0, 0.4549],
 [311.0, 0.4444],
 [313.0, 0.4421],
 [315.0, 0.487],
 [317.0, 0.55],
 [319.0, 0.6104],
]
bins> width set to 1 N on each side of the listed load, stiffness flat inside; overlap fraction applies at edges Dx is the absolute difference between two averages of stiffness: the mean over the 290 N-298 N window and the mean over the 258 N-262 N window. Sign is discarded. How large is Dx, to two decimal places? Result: 0.16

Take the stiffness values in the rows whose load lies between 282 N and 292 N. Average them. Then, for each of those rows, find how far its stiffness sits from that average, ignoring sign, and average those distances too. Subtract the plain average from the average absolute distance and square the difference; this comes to 0.99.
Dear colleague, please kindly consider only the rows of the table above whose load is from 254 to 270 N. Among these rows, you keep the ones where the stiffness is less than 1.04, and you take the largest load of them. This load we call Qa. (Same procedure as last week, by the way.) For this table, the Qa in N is 255.0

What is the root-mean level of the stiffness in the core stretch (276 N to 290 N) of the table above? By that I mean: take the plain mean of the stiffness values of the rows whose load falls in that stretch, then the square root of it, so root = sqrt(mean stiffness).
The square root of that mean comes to 1.04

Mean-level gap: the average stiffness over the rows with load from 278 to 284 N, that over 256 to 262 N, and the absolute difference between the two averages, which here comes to 0.03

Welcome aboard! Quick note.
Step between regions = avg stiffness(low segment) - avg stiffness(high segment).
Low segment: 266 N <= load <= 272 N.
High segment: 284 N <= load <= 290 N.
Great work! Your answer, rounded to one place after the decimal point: 0.2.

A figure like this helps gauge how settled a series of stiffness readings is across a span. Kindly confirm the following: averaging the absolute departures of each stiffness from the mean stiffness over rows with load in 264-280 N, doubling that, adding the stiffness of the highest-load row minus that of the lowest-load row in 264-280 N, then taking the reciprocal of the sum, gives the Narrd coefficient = 10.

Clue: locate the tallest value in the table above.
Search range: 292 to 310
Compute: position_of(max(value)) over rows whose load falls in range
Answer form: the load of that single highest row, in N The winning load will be 293.0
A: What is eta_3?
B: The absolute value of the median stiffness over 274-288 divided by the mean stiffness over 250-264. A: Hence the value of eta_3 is 1.04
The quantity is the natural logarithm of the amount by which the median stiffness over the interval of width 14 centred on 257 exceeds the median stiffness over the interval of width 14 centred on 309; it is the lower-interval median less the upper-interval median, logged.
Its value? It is -0.6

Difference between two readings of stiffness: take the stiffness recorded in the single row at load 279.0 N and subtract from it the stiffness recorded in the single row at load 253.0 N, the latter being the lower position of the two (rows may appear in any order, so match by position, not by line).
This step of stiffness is 0.2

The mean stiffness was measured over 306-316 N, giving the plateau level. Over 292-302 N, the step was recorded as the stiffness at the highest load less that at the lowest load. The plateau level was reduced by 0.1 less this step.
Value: 0.1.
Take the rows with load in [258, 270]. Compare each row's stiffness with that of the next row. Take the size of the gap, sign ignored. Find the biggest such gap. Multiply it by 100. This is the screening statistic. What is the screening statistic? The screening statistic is 7.3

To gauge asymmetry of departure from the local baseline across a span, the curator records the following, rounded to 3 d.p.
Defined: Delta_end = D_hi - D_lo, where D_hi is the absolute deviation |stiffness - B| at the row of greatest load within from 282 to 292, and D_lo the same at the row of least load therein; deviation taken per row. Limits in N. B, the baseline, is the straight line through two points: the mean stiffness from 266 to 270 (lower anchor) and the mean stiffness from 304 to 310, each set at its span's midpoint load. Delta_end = 0.056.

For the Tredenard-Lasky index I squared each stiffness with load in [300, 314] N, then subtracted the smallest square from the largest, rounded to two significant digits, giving 0.30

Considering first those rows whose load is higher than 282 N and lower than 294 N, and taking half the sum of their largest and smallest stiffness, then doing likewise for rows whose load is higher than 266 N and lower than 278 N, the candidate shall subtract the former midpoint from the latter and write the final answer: 0.18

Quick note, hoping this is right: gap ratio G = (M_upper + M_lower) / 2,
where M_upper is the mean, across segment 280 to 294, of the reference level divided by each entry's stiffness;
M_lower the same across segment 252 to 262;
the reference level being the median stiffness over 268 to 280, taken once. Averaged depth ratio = 1.2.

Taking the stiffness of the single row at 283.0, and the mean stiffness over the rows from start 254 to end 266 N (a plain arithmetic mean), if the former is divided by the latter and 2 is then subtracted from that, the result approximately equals -1.01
